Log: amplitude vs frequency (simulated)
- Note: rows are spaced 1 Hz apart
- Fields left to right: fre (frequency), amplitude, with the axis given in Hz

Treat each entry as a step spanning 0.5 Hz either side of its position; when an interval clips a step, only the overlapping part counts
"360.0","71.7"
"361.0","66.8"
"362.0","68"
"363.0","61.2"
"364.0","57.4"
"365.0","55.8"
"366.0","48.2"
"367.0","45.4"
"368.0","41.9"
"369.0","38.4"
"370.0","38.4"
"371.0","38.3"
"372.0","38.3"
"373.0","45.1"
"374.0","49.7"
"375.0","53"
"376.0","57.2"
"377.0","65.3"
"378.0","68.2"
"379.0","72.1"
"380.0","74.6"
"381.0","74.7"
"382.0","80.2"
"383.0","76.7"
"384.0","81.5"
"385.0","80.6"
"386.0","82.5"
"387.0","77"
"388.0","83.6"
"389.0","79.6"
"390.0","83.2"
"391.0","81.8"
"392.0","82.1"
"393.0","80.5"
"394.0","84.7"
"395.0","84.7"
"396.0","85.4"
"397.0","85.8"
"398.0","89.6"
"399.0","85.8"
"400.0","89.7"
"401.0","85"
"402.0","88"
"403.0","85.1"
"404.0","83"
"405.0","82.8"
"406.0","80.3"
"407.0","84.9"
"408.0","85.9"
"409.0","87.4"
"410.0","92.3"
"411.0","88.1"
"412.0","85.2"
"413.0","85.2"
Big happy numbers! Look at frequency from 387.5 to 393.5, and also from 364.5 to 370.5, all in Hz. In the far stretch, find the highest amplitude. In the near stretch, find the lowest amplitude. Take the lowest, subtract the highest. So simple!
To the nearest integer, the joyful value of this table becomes -45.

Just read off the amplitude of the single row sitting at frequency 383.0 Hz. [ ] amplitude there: 76.7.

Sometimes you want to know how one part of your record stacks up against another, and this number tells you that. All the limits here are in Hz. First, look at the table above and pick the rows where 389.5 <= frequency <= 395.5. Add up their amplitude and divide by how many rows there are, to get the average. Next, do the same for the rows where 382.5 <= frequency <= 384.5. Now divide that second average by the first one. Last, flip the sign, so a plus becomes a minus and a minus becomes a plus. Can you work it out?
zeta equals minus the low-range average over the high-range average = -0.95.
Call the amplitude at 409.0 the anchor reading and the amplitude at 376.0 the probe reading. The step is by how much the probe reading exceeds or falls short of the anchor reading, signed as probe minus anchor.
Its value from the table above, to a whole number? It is -30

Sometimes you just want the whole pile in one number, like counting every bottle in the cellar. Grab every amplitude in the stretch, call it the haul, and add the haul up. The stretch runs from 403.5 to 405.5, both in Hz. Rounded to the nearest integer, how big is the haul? 166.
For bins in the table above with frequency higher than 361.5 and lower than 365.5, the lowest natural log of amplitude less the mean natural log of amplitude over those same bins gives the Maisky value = -0.080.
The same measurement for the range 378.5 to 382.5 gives -0.044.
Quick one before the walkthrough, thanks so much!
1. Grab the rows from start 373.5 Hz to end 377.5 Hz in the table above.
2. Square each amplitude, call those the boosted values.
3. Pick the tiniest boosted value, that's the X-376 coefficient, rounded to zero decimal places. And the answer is 2470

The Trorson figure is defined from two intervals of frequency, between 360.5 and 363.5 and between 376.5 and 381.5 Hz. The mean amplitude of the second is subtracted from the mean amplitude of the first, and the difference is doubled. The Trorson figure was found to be -11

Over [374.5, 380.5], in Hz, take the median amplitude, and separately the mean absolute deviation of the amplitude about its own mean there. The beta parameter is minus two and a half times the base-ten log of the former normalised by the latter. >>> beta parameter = -2.5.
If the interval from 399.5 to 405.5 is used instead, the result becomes -4.0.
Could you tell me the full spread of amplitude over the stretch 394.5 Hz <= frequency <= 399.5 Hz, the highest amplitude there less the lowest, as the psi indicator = 5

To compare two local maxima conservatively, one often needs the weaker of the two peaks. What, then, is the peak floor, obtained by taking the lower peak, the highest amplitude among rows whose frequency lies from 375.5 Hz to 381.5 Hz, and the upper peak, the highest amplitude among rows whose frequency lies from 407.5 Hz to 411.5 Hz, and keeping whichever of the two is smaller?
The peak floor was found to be 75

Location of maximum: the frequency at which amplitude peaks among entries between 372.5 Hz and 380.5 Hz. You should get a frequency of 380.0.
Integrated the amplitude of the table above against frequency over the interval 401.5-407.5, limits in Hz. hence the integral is 504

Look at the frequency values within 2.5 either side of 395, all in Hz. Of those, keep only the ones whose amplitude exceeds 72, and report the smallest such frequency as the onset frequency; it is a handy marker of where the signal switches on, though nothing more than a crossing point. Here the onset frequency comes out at 393.0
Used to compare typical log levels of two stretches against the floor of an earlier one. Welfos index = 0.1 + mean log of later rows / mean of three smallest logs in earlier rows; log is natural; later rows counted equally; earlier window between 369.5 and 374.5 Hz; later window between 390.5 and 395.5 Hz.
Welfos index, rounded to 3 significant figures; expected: 1.31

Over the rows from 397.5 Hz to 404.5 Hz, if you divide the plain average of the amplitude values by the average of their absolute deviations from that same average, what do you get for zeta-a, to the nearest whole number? 40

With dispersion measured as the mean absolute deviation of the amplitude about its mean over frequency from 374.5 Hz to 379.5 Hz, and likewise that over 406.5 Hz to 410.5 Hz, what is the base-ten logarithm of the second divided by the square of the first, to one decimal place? -1.3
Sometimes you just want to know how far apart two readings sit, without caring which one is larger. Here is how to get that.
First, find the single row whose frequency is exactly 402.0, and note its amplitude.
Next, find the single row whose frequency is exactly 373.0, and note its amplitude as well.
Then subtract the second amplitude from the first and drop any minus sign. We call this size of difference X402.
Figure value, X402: 43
